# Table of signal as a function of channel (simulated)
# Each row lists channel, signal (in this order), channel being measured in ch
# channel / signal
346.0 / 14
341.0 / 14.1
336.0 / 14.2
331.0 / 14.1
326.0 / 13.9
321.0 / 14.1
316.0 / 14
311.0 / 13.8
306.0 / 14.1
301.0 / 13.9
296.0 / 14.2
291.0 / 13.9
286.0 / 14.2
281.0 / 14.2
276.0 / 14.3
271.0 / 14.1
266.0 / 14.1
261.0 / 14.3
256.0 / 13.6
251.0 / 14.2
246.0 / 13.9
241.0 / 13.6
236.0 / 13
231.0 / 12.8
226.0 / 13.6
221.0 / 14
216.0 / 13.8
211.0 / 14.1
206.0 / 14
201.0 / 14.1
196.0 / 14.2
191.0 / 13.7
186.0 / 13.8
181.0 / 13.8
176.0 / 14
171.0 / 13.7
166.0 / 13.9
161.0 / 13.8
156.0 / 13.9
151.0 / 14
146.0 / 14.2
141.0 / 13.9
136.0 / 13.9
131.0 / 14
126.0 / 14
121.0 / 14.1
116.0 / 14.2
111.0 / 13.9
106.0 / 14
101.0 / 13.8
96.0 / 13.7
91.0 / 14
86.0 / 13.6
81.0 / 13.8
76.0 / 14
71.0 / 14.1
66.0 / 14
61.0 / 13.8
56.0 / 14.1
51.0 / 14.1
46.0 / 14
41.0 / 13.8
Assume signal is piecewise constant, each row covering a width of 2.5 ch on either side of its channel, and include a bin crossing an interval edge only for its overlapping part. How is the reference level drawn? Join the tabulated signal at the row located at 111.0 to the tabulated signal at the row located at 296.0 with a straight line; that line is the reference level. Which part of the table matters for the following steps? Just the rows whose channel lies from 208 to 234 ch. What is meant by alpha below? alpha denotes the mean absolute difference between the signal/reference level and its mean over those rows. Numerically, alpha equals 0.0268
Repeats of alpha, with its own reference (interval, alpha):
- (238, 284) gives 0.0147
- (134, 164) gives 0.0072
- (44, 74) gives 0.0060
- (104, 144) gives 0.0062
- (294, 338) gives 0.0081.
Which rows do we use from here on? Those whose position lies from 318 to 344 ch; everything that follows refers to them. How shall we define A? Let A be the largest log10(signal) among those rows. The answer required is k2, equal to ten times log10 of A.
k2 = 0.616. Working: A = 1.15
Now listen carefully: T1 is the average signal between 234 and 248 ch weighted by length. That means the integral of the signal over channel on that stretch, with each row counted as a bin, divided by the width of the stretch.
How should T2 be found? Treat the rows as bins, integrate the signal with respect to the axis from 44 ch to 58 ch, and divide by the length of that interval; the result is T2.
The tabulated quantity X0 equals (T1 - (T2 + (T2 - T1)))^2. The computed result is 1.27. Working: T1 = 13.5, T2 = 14.1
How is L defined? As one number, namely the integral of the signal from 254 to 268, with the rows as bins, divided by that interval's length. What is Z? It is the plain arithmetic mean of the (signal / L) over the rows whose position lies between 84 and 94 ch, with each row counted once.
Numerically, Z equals 0.98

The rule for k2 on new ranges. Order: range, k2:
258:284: 0.627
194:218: 0.616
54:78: 0.604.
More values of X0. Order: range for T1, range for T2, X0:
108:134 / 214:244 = 1.29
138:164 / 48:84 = 0.00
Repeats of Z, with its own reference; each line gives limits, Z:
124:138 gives 1.00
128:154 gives 1.00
